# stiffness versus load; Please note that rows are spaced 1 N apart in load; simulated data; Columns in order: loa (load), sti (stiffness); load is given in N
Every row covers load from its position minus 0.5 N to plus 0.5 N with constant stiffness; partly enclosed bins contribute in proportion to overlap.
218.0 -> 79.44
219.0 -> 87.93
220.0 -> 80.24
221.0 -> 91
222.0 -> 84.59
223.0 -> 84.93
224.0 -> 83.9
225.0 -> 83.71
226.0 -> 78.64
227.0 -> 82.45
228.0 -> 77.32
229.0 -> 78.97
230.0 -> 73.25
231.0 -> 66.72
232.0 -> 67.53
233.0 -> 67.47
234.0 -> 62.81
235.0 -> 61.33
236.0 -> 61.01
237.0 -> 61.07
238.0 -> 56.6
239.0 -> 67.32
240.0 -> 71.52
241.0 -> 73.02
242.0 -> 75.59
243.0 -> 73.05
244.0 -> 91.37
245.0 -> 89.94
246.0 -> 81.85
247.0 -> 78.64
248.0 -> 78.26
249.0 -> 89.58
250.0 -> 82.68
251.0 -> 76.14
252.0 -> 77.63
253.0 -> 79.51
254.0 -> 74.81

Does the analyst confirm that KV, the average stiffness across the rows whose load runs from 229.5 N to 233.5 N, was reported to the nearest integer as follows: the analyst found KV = 69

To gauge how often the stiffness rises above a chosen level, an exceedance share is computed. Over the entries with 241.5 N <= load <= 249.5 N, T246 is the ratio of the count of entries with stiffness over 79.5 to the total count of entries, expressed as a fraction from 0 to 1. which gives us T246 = 0.50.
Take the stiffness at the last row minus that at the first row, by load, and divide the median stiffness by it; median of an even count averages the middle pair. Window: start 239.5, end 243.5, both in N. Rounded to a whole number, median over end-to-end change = 48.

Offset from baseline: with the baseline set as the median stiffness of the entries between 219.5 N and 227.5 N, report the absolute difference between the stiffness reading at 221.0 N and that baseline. 7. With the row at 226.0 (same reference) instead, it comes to 5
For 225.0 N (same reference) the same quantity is 0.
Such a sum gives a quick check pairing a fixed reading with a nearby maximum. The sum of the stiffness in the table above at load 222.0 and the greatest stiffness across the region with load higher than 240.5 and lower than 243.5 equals 160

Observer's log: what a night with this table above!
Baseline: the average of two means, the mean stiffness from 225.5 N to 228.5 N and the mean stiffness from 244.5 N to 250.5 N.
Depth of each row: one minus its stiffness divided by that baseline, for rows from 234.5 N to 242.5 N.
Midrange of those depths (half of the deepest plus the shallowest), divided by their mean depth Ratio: 0.99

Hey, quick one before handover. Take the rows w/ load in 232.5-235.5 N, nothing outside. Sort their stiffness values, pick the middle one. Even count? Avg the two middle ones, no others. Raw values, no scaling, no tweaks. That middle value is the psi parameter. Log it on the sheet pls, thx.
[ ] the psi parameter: 63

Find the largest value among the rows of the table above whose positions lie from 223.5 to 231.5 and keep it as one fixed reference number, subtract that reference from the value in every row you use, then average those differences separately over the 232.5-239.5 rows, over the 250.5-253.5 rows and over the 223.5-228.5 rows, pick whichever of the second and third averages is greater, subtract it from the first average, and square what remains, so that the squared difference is 349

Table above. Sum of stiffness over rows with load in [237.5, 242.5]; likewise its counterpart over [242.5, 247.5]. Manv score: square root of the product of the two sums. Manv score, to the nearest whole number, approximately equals 378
